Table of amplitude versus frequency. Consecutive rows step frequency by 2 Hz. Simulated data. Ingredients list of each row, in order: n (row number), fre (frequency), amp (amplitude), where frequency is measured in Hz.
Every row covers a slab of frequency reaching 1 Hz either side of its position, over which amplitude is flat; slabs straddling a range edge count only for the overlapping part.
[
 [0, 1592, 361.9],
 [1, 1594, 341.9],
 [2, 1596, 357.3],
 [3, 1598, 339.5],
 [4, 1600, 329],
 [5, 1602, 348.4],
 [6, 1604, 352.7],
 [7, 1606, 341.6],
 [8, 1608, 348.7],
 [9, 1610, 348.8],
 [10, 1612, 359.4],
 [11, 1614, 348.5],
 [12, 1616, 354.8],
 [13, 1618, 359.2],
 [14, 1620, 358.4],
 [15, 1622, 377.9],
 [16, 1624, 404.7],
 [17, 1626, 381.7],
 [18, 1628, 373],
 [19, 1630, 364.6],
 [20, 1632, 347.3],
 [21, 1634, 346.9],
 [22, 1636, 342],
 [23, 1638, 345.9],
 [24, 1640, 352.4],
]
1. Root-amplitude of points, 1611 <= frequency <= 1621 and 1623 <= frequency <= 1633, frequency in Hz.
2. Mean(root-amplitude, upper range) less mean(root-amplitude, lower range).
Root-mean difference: 0.5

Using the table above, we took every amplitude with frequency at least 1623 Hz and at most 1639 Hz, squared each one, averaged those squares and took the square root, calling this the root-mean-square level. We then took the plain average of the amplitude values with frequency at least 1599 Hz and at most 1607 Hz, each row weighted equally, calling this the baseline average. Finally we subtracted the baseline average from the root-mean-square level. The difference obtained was 21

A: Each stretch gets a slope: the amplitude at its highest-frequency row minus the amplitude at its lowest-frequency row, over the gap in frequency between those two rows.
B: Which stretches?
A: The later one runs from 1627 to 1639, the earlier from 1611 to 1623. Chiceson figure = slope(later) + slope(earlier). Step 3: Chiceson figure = -0.9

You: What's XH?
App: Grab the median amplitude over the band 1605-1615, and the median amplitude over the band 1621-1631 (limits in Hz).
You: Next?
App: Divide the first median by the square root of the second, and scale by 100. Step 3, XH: 1794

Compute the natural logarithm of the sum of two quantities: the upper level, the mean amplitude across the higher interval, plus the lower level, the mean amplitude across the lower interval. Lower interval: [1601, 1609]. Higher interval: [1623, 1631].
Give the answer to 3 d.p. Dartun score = 6.591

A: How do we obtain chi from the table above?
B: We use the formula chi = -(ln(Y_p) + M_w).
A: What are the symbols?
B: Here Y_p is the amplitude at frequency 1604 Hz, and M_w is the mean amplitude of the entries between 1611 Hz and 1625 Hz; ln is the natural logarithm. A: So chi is -372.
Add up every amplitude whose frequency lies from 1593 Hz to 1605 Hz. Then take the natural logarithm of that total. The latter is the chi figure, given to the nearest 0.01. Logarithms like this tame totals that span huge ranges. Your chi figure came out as 7.63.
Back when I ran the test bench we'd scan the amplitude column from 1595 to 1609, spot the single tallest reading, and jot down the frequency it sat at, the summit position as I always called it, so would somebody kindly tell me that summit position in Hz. 1596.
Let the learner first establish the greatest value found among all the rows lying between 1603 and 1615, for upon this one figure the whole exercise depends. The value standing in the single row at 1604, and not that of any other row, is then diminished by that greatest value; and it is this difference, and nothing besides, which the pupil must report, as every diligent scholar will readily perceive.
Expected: -6.7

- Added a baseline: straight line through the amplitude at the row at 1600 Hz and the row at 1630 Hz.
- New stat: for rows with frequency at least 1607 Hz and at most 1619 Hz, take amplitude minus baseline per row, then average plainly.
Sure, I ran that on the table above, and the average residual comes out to 9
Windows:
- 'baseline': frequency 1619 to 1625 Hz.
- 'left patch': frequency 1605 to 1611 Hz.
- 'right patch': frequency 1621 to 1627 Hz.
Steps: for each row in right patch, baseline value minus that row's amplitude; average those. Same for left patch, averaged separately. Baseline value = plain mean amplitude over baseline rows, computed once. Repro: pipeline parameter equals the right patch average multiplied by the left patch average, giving -264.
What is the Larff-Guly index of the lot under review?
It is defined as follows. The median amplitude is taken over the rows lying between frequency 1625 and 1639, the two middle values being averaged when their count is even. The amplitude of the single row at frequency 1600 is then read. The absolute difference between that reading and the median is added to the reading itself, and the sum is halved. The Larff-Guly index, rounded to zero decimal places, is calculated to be 174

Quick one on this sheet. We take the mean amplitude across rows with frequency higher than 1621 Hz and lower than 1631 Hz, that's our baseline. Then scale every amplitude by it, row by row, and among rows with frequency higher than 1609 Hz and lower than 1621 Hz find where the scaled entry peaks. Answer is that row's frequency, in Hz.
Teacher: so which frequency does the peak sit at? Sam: 1612 Hz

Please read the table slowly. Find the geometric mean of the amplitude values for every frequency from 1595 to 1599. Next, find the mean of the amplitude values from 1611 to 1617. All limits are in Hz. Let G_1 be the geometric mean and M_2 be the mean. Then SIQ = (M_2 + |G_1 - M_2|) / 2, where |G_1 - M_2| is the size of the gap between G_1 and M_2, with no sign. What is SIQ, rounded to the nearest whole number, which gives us 180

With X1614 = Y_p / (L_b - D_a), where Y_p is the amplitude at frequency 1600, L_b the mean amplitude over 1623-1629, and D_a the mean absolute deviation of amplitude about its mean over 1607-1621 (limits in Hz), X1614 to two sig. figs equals 0.86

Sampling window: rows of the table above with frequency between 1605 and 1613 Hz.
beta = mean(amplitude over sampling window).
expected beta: 350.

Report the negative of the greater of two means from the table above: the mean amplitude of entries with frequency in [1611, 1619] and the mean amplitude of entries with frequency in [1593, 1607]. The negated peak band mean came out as -355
